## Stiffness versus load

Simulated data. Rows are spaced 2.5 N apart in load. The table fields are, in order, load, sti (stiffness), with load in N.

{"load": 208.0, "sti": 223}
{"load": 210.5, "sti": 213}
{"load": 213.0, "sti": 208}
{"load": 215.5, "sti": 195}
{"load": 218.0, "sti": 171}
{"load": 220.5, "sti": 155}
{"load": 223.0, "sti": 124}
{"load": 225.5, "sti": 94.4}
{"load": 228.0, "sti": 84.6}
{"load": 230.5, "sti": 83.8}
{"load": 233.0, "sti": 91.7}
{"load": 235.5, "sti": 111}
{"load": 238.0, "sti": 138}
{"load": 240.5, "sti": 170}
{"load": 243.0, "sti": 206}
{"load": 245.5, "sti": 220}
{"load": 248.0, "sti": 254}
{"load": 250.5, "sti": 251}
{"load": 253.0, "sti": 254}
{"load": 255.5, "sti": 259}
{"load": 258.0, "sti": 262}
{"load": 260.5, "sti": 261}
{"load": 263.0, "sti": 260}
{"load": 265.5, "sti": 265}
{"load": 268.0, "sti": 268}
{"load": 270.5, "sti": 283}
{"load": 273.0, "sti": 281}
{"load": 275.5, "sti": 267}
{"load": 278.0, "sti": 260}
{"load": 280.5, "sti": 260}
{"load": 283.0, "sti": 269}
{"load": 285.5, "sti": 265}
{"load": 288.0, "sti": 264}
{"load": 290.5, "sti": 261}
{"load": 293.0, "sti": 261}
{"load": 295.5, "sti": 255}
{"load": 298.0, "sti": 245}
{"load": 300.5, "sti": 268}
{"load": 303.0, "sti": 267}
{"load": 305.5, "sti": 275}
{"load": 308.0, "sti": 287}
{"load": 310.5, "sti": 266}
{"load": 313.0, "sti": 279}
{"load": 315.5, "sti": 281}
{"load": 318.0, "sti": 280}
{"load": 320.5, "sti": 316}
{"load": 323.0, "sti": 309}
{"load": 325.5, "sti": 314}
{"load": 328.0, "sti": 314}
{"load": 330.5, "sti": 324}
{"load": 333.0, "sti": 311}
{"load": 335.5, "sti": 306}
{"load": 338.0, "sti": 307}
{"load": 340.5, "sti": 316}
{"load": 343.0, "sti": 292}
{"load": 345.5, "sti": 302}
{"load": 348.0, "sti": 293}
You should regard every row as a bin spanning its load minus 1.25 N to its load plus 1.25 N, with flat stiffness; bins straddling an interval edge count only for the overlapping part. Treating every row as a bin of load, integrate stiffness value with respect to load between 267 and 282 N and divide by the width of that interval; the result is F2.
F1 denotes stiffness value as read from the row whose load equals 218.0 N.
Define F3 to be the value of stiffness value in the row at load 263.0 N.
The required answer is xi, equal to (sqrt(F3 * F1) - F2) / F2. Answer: -0.22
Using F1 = 171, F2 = 270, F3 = 260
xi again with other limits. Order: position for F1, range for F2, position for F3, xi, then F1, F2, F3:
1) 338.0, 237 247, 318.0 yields 0.57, 307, 186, 280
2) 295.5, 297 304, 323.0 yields 0.08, 255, 260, 309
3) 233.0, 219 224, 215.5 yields -0.06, 91.7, 142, 195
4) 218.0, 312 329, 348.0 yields -0.25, 171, 299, 293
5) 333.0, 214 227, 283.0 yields 0.96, 311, 148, 269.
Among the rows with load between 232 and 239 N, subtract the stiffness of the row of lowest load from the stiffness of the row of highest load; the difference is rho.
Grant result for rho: 46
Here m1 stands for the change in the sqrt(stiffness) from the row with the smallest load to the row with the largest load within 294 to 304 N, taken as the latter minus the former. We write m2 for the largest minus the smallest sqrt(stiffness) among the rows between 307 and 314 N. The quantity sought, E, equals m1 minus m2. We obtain -0.3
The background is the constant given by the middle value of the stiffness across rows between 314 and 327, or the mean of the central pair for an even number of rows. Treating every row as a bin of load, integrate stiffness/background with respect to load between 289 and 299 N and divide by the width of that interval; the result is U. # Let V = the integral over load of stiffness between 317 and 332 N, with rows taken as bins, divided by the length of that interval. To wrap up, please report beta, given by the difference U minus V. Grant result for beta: -309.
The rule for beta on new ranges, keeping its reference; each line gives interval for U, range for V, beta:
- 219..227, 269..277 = -276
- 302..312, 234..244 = -153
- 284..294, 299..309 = -272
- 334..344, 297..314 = -269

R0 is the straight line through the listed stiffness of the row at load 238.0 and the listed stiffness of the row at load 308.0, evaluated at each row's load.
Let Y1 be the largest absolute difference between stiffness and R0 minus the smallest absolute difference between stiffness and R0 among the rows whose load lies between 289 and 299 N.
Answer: 15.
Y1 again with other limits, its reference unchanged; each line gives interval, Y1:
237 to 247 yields 66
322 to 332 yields 6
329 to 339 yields 33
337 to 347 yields 29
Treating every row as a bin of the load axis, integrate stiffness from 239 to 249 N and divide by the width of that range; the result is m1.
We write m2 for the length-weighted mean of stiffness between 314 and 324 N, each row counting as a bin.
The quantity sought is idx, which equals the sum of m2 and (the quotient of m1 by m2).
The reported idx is 296.5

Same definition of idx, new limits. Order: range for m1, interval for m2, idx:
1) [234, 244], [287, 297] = 260.4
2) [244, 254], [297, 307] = 265.7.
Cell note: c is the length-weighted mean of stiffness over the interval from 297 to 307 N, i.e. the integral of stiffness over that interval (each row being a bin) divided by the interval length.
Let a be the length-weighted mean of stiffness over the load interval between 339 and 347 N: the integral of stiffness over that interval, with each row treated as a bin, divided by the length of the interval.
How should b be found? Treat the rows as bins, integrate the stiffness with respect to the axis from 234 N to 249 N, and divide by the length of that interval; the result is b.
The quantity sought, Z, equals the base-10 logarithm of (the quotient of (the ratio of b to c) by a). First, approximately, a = 303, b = 180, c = 265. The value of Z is -2.65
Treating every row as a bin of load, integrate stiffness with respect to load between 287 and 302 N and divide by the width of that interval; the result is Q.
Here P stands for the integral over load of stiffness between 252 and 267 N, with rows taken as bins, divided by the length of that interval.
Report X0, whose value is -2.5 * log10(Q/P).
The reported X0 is 0.01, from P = 260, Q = 259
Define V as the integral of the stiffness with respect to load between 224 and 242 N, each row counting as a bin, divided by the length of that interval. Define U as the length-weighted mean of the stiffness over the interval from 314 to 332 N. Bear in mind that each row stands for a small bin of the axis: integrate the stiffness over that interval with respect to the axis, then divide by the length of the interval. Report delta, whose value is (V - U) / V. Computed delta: -1.7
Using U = 305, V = 112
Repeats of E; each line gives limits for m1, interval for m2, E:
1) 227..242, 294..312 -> 2.6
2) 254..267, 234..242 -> -2.3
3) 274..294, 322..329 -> -0.3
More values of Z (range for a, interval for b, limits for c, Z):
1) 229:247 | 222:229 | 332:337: -2.65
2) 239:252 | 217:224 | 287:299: -2.57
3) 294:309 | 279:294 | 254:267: -2.42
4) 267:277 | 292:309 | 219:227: -2.11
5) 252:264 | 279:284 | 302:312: -2.43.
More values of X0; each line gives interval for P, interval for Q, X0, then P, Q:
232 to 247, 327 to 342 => -0.74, 159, 313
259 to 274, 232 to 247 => 0.57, 269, 159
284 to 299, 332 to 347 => -0.18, 259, 305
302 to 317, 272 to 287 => 0.04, 276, 267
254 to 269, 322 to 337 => -0.19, 262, 313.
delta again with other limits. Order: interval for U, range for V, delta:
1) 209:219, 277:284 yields 0.2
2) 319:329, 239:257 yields -0.4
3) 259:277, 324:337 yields 0.1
